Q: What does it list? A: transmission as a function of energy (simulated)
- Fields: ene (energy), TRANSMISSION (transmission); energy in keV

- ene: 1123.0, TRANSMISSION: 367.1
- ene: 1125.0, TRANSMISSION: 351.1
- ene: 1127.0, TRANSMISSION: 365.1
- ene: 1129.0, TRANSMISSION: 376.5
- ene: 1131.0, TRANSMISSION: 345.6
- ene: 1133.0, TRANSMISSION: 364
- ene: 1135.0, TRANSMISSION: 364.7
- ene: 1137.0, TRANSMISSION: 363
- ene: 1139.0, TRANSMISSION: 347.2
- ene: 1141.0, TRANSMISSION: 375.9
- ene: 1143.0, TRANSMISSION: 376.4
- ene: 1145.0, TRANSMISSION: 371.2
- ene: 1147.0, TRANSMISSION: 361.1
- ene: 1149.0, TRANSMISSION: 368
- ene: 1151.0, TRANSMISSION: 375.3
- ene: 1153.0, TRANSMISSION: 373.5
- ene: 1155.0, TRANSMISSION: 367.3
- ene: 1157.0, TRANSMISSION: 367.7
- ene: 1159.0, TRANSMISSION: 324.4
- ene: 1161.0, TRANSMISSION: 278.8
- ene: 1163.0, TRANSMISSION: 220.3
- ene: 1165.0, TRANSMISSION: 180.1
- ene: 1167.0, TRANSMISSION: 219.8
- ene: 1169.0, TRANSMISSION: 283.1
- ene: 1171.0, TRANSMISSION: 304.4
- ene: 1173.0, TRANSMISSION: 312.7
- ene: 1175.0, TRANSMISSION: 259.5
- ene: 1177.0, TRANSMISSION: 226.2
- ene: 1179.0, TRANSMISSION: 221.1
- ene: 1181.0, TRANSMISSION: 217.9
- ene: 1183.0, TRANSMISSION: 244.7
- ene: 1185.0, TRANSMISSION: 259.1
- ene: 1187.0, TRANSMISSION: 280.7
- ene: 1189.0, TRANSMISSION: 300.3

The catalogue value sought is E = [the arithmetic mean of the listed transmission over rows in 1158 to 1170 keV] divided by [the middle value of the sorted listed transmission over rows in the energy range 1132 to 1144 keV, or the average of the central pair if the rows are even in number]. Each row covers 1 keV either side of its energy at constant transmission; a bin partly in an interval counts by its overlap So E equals 0.69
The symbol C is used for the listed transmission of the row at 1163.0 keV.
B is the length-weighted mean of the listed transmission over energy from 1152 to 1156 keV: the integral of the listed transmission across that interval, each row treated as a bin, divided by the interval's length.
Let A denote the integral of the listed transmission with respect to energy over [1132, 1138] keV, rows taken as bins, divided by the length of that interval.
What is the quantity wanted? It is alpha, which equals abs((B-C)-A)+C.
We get 434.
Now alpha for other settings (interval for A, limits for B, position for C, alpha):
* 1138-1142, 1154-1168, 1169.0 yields 648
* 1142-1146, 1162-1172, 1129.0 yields 885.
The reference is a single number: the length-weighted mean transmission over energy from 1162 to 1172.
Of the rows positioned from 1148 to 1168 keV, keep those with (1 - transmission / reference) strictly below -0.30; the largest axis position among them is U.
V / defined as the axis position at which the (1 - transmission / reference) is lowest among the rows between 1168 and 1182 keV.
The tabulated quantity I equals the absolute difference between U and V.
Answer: 14 keV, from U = 1159.0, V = 1173.0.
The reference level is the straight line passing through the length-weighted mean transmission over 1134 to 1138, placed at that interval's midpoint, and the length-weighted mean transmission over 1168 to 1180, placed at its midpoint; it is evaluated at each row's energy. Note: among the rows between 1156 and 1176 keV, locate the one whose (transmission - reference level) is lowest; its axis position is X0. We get 1165.0 keV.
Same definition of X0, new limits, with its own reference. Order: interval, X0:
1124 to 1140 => 1125.0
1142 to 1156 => 1147.0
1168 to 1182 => 1179.0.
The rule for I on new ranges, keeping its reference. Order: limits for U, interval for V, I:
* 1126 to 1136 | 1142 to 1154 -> 8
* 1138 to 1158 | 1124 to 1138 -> 28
